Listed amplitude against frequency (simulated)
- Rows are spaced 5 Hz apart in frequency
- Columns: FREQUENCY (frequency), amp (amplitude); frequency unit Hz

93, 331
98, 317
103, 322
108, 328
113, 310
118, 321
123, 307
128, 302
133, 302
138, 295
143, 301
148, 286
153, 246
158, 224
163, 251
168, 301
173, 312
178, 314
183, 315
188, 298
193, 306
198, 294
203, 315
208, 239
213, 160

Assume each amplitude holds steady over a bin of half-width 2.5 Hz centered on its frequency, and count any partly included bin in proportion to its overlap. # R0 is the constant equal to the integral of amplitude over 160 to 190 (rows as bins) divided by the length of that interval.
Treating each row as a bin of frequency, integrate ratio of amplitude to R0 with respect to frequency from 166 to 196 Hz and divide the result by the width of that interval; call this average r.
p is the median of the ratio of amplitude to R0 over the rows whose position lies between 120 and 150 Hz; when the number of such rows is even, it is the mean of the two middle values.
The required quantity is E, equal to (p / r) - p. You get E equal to -0.034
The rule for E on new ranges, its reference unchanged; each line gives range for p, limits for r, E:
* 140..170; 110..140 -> -0.028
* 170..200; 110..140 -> -0.032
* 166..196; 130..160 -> 0.076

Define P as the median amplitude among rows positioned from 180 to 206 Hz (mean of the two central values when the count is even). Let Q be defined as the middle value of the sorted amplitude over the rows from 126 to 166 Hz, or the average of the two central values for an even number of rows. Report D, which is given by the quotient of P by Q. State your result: 1.05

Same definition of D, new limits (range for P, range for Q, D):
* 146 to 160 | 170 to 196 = 0.79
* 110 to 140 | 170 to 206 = 0.98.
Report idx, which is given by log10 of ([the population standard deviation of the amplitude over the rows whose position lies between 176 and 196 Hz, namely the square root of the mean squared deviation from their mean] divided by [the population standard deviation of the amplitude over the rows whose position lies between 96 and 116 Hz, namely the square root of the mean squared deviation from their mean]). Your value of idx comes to 0.0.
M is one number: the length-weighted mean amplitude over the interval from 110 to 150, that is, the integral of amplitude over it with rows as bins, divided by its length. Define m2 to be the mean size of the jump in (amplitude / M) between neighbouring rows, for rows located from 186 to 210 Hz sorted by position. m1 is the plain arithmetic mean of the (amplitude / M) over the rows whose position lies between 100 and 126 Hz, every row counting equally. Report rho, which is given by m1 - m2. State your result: 0.95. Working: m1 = 1.05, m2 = 0.096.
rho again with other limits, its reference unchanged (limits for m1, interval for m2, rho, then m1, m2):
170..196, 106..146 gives 0.99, 1.02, 0.029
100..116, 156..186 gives 0.99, 1.05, 0.060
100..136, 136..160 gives 0.96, 1.03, 0.068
